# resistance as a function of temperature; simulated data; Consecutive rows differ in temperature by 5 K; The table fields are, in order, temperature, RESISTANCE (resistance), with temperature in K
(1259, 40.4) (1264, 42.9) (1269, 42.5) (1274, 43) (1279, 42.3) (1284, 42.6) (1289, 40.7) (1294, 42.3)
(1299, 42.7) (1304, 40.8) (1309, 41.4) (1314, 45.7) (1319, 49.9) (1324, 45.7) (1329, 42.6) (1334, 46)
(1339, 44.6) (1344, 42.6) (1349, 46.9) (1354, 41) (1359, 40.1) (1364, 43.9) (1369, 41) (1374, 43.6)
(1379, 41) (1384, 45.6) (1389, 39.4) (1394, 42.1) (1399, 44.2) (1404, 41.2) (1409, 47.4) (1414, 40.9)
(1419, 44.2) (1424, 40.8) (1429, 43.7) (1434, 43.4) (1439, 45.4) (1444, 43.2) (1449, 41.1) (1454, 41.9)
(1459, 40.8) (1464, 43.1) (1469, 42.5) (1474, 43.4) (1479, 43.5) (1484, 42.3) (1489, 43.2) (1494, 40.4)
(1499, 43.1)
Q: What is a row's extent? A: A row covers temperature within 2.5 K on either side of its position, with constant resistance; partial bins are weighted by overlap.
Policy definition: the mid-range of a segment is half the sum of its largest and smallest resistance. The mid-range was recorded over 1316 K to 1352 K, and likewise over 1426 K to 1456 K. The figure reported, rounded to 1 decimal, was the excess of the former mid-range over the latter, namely 3.0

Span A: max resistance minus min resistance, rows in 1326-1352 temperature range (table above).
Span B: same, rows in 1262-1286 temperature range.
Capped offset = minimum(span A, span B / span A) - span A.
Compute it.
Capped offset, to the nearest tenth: -4.1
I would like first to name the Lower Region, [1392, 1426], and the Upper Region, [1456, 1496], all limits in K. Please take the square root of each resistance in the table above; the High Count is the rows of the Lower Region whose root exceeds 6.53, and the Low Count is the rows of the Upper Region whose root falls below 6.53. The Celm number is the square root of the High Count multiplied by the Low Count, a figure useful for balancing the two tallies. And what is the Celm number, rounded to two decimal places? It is 3.46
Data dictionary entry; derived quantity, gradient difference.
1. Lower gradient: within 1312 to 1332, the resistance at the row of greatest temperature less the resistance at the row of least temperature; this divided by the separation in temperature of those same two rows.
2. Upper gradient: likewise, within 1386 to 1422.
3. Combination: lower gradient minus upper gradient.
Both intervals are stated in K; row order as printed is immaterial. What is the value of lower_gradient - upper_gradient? -0.4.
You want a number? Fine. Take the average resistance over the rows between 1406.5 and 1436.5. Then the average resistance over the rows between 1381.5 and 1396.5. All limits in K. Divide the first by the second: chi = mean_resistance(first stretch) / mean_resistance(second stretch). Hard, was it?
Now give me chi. 1.02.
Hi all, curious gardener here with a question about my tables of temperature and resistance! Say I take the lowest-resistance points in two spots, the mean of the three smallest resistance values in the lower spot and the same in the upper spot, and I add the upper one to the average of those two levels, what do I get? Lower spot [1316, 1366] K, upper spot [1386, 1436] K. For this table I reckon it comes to 81.2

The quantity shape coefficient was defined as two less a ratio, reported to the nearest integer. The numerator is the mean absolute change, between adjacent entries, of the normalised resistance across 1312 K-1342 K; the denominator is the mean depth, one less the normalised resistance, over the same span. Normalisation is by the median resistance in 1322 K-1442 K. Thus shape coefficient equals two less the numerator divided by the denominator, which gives 3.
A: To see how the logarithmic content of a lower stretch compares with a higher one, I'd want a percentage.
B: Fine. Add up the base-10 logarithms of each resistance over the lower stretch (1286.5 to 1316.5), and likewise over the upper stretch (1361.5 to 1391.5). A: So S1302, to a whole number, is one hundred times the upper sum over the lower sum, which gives 100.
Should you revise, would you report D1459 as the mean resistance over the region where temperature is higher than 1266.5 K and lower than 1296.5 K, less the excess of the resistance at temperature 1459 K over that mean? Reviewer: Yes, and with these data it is 44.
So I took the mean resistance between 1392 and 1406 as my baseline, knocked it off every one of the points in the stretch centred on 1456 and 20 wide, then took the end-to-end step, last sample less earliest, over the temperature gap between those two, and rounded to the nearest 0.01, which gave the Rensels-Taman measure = 0.13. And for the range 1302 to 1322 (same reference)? 0.61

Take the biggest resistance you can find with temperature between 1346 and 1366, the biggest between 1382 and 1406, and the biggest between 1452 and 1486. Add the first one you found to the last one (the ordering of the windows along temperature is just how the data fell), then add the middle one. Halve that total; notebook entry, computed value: 68.0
